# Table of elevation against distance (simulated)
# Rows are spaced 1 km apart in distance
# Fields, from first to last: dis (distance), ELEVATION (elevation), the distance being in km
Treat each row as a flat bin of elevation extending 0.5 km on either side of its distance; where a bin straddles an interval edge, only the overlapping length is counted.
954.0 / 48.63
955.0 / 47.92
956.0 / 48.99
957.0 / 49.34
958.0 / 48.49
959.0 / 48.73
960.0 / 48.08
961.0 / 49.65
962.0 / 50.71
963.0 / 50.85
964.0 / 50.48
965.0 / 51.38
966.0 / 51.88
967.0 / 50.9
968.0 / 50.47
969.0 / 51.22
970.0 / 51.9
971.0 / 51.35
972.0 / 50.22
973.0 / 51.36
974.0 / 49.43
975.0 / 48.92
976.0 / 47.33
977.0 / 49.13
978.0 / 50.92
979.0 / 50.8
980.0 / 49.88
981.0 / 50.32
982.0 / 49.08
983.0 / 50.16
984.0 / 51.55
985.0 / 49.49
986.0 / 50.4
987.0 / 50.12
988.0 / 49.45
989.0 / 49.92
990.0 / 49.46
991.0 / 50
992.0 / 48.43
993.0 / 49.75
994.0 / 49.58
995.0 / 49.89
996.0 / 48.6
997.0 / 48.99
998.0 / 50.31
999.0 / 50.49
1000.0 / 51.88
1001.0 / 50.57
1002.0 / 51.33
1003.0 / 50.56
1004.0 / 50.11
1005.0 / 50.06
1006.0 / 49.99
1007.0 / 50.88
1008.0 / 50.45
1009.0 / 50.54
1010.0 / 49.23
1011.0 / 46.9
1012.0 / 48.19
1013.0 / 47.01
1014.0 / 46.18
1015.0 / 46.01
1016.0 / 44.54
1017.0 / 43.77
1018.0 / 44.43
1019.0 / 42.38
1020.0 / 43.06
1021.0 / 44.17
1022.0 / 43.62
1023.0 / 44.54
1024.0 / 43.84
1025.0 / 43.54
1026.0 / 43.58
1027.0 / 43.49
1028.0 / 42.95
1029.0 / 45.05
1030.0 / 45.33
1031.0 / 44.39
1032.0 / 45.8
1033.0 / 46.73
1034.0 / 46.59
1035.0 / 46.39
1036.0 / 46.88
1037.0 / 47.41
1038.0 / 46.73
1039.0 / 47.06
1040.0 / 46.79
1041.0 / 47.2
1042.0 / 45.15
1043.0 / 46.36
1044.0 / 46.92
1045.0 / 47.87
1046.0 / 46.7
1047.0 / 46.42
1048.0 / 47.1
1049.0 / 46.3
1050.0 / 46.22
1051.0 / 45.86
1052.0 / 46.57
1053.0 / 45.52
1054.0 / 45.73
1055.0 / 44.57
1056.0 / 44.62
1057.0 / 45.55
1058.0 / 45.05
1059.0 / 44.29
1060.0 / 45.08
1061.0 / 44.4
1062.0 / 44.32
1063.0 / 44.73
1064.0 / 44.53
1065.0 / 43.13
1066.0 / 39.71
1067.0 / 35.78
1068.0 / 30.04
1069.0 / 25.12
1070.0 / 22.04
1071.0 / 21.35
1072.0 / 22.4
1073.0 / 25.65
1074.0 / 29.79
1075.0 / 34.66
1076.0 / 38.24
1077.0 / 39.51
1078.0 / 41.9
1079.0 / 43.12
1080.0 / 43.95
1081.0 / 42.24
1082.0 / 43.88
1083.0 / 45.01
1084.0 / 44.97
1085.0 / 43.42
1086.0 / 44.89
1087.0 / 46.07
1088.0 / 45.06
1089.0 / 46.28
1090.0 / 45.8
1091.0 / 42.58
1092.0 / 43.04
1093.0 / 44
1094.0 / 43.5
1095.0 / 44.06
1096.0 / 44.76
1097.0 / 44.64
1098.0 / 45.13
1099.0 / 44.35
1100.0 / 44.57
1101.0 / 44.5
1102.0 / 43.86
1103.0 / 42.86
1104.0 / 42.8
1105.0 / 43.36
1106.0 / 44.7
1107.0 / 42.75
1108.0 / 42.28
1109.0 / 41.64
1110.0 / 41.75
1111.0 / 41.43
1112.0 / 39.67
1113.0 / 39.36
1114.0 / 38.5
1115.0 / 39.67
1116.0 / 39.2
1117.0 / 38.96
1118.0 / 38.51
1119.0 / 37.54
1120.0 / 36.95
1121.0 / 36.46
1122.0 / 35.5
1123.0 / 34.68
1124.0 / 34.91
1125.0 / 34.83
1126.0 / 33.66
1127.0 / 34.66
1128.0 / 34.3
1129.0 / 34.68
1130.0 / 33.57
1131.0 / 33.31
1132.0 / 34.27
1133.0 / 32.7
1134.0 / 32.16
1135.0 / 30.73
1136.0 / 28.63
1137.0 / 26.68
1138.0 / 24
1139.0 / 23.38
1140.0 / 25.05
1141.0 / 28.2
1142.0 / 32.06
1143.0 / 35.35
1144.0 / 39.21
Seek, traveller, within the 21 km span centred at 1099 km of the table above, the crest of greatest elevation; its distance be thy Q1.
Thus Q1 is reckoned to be 1089.0 km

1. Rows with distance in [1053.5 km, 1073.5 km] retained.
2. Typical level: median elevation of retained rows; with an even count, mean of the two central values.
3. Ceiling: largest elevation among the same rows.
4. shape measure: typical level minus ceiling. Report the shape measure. -1.4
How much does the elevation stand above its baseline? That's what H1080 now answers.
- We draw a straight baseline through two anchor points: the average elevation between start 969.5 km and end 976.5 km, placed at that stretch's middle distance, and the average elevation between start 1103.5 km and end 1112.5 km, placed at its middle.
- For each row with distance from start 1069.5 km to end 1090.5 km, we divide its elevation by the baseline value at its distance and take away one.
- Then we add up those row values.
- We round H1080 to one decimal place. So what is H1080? -2.5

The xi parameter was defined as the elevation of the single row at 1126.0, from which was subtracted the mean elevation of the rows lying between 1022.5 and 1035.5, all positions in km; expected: -11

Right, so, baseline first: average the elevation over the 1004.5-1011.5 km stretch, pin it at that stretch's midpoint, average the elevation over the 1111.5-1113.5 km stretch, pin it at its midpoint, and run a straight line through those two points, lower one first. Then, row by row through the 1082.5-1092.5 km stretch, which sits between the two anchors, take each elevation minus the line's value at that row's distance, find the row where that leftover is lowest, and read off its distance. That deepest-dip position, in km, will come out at 1091.0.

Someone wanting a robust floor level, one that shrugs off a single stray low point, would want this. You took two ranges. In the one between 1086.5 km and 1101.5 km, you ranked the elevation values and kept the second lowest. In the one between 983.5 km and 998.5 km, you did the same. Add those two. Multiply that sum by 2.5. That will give 229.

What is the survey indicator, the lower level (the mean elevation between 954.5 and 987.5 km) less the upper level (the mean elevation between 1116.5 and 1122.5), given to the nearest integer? 13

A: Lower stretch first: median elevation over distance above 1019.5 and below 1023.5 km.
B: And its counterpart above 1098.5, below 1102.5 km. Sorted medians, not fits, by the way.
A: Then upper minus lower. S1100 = 1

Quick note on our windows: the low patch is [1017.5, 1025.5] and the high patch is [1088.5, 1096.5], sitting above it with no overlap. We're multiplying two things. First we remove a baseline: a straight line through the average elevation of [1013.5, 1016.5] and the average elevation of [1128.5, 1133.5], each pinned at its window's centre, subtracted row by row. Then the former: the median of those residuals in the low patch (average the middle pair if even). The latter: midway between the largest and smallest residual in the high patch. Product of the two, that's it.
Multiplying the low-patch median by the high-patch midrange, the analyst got -6.0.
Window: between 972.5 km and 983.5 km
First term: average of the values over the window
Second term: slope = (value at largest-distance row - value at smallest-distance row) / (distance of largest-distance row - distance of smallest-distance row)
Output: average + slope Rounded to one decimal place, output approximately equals 49.6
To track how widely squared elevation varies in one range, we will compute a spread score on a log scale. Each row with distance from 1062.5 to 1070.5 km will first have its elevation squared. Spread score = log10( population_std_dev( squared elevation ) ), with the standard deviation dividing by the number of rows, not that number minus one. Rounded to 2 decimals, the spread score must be 2.76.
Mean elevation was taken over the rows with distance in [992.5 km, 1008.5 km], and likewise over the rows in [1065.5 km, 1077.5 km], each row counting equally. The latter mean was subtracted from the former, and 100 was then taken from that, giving -80.1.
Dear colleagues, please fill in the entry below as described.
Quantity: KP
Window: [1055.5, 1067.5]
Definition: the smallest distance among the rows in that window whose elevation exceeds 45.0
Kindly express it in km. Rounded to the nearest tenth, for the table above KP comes 1057.0 km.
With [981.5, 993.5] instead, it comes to 982.0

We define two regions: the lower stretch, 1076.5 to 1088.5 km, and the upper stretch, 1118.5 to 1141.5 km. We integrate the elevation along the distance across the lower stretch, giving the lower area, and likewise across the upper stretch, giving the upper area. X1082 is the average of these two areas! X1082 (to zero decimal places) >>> 632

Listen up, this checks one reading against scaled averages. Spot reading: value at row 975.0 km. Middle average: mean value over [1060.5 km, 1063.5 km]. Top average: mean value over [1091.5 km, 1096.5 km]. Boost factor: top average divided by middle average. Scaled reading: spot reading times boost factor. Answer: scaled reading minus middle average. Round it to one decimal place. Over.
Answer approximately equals 3.8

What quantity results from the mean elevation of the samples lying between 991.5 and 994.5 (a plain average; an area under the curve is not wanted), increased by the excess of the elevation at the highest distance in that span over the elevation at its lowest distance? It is 50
